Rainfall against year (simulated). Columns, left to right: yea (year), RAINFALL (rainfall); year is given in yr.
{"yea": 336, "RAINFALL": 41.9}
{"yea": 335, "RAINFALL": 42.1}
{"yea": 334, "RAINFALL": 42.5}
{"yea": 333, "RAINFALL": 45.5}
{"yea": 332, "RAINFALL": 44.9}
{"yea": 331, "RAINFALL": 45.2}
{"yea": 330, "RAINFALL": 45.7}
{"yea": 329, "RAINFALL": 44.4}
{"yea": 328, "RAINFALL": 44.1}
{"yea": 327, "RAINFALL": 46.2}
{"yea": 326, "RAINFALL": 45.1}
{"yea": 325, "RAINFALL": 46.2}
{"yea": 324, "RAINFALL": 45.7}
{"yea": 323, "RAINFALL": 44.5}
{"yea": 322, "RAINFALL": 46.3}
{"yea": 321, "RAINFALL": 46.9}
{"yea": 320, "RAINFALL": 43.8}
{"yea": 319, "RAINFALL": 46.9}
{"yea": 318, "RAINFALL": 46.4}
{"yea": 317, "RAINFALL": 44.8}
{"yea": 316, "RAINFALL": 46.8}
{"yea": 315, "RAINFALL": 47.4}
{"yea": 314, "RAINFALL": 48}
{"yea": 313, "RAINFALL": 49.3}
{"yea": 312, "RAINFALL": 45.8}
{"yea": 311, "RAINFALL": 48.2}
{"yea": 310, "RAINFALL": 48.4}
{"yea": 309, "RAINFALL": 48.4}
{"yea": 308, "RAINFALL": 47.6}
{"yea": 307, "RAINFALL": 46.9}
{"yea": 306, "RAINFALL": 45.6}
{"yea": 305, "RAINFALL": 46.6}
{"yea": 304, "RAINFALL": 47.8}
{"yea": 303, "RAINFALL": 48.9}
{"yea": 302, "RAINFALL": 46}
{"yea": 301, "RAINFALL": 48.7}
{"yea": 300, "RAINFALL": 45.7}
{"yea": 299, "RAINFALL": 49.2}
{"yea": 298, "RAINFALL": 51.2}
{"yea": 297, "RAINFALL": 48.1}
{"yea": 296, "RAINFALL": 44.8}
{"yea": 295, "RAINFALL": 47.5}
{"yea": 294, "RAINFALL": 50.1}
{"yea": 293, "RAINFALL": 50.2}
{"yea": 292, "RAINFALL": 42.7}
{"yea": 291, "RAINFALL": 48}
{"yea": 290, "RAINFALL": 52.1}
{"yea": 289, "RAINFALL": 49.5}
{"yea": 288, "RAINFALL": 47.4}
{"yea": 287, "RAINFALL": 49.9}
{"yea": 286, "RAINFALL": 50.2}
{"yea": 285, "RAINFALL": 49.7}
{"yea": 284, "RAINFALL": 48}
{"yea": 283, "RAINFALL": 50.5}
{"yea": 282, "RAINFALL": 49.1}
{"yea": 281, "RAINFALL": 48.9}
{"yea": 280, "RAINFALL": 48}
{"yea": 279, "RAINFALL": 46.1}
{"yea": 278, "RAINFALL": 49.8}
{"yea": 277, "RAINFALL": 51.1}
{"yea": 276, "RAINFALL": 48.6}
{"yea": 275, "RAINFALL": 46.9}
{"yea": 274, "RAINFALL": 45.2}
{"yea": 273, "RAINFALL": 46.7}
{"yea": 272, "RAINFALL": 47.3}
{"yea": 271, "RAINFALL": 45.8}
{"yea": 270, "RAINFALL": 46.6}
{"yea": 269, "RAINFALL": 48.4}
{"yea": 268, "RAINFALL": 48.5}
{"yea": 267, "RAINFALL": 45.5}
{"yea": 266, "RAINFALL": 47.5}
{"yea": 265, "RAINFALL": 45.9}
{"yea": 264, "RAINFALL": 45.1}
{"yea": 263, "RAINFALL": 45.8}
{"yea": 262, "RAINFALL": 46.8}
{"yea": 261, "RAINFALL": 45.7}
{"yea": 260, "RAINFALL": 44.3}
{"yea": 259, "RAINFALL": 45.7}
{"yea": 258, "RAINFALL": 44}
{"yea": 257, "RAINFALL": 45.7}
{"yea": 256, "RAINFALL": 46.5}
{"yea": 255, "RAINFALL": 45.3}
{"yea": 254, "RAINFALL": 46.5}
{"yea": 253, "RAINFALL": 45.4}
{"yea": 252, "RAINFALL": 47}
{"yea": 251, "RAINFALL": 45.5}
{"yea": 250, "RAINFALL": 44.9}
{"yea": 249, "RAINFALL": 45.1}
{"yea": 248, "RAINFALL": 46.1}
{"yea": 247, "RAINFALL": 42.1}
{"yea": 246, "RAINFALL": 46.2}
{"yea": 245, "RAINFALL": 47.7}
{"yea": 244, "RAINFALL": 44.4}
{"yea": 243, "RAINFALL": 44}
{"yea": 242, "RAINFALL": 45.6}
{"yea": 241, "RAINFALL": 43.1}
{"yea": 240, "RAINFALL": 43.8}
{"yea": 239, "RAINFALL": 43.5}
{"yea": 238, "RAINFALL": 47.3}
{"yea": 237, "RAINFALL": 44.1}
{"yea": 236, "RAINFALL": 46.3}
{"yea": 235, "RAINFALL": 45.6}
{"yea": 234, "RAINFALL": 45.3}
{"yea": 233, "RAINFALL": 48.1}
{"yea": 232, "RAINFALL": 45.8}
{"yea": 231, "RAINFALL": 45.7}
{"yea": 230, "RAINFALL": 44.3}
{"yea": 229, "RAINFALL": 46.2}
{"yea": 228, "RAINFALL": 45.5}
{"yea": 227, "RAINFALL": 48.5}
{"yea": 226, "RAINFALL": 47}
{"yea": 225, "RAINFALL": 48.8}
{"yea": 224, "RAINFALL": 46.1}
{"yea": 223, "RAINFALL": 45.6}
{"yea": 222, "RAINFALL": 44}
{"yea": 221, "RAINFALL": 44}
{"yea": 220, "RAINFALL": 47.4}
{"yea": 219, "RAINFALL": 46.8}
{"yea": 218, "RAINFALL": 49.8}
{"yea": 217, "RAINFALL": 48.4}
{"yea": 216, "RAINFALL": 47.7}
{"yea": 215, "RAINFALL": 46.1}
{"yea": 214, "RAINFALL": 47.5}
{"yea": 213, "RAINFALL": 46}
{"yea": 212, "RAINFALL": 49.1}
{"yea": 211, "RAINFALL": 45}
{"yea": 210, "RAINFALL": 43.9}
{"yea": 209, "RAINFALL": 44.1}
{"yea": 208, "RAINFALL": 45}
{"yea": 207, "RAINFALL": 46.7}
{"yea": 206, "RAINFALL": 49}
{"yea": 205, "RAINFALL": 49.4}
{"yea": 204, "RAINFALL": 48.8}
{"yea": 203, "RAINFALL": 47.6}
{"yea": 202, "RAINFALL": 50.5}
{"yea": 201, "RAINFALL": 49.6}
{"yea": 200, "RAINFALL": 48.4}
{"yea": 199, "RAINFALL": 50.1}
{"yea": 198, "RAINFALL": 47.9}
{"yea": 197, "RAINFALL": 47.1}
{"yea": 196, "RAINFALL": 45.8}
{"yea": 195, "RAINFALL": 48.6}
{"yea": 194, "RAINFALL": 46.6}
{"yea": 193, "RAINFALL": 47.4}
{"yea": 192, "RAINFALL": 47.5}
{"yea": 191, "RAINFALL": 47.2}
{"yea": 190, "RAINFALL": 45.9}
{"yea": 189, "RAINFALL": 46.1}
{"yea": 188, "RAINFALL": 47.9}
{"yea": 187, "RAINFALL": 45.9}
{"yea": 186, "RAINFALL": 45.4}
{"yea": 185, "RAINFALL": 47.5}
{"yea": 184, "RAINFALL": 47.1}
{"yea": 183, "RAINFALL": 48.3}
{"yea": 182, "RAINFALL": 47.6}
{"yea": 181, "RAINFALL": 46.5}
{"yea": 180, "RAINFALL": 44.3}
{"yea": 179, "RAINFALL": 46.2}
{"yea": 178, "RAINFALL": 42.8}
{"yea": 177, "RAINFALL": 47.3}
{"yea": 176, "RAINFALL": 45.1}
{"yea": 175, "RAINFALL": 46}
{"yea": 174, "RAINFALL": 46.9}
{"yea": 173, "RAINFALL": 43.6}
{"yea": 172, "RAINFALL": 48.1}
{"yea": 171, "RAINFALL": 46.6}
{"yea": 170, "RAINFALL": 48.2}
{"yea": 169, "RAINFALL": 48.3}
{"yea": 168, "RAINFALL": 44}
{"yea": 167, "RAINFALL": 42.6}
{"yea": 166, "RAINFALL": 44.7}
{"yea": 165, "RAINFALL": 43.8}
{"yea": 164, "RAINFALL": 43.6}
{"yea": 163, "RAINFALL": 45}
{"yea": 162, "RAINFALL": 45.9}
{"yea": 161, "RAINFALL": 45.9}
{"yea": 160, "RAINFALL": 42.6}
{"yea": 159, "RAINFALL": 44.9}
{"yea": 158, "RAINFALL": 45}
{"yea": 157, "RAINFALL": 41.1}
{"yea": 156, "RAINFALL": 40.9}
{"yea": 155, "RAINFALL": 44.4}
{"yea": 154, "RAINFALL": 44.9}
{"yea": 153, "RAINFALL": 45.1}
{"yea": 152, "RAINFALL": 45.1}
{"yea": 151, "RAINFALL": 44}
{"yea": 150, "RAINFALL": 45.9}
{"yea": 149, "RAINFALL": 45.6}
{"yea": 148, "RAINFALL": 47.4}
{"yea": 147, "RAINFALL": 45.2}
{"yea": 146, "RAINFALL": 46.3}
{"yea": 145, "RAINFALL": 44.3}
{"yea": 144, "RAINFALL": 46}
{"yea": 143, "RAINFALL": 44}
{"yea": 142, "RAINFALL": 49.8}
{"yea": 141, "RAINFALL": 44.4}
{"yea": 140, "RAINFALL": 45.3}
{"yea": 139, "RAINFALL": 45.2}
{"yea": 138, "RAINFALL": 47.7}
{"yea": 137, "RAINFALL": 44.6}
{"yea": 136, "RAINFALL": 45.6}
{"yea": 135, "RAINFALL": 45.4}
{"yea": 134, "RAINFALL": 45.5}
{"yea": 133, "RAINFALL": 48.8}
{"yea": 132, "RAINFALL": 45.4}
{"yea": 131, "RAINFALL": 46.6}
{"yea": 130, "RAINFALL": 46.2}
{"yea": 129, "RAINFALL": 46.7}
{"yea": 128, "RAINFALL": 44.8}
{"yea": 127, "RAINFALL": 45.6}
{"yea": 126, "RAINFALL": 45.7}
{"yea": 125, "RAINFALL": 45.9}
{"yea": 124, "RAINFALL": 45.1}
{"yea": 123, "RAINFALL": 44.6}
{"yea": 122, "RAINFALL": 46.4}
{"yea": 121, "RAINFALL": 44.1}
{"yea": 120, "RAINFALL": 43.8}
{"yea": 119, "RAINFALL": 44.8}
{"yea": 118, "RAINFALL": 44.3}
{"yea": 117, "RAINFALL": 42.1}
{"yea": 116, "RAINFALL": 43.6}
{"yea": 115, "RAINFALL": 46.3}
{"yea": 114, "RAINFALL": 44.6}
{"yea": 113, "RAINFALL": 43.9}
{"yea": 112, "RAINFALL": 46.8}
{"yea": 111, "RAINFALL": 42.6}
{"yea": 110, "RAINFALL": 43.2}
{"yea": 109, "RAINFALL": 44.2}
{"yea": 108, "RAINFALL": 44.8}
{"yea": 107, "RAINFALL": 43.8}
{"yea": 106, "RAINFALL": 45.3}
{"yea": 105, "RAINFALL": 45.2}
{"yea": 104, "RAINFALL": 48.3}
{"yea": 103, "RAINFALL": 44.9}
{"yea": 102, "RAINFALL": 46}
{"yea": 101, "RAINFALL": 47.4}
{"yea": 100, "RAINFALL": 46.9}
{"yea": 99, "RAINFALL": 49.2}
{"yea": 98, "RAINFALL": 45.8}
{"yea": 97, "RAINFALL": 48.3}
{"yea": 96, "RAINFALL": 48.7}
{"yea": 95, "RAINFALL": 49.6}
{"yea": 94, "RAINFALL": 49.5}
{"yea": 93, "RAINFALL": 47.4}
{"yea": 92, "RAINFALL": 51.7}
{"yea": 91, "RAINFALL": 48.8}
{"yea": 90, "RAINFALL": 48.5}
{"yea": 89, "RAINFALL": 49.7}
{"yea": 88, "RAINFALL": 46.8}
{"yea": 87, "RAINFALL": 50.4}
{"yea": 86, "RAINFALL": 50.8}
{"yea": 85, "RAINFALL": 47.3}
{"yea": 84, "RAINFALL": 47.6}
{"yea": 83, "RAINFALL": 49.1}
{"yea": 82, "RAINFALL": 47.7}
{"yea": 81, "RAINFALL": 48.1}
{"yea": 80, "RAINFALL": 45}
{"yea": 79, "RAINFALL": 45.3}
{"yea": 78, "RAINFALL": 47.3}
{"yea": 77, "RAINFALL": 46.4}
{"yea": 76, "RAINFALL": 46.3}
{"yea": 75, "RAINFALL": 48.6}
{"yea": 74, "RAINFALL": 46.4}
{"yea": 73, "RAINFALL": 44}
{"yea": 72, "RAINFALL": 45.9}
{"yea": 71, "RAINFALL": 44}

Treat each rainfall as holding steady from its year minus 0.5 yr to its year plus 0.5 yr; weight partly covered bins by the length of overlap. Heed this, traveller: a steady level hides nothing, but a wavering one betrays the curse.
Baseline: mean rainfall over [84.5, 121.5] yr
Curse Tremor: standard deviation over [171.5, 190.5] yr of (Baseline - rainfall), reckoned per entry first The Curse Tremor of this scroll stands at 1.5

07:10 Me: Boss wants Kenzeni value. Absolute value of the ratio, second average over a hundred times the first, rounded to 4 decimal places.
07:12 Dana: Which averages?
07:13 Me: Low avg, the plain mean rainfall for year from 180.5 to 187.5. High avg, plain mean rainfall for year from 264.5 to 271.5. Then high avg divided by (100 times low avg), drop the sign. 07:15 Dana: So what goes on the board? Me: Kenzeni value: 0.0100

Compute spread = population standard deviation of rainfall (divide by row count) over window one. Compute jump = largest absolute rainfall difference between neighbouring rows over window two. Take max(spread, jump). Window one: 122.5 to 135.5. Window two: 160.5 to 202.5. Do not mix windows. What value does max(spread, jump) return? 4.5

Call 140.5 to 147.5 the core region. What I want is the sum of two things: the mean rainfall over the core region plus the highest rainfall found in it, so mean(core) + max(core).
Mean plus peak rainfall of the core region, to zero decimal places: 96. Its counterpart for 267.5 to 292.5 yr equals 100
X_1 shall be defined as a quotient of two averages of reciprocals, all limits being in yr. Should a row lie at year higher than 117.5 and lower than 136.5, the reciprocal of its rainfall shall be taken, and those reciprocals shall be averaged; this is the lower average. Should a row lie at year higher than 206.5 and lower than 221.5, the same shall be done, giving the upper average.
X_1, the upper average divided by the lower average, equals 0.98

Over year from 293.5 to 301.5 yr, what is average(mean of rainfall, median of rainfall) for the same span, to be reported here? 48.3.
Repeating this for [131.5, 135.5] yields 45.9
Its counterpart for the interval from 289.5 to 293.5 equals 48.7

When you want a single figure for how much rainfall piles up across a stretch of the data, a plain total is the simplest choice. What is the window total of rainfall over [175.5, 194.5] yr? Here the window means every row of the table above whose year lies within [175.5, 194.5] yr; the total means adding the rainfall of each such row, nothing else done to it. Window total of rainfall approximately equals 883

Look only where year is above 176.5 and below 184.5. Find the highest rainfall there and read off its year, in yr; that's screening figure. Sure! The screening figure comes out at 183 yr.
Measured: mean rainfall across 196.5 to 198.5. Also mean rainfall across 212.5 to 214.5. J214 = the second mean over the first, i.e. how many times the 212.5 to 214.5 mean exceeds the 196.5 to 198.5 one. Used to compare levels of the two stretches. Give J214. 0.98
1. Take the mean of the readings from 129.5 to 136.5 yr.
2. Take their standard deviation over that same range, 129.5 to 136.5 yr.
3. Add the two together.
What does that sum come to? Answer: 47.4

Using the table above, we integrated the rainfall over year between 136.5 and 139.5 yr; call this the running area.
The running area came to 137.5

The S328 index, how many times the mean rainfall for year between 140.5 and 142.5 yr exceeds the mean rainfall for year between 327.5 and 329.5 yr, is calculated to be 1.06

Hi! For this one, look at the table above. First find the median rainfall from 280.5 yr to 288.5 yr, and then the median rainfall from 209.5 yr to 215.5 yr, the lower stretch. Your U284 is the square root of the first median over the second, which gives 1.04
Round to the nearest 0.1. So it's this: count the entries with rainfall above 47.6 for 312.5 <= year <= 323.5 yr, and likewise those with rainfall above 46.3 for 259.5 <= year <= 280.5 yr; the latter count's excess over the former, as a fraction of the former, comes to 5.0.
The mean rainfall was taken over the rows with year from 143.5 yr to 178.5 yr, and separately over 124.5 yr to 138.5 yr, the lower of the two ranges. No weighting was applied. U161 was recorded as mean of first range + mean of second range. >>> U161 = 91.1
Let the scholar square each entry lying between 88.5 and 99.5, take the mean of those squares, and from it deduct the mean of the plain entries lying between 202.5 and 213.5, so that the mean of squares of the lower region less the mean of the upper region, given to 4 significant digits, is 2340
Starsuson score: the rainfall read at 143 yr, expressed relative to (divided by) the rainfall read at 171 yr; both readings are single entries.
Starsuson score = 0.94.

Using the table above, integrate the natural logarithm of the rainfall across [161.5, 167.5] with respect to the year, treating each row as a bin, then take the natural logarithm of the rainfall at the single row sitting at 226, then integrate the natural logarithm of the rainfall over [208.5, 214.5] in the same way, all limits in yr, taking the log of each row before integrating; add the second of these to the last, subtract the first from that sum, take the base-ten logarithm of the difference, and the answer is 0.609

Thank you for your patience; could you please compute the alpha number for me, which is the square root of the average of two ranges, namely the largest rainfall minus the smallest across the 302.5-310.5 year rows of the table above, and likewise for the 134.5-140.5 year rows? 1.79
